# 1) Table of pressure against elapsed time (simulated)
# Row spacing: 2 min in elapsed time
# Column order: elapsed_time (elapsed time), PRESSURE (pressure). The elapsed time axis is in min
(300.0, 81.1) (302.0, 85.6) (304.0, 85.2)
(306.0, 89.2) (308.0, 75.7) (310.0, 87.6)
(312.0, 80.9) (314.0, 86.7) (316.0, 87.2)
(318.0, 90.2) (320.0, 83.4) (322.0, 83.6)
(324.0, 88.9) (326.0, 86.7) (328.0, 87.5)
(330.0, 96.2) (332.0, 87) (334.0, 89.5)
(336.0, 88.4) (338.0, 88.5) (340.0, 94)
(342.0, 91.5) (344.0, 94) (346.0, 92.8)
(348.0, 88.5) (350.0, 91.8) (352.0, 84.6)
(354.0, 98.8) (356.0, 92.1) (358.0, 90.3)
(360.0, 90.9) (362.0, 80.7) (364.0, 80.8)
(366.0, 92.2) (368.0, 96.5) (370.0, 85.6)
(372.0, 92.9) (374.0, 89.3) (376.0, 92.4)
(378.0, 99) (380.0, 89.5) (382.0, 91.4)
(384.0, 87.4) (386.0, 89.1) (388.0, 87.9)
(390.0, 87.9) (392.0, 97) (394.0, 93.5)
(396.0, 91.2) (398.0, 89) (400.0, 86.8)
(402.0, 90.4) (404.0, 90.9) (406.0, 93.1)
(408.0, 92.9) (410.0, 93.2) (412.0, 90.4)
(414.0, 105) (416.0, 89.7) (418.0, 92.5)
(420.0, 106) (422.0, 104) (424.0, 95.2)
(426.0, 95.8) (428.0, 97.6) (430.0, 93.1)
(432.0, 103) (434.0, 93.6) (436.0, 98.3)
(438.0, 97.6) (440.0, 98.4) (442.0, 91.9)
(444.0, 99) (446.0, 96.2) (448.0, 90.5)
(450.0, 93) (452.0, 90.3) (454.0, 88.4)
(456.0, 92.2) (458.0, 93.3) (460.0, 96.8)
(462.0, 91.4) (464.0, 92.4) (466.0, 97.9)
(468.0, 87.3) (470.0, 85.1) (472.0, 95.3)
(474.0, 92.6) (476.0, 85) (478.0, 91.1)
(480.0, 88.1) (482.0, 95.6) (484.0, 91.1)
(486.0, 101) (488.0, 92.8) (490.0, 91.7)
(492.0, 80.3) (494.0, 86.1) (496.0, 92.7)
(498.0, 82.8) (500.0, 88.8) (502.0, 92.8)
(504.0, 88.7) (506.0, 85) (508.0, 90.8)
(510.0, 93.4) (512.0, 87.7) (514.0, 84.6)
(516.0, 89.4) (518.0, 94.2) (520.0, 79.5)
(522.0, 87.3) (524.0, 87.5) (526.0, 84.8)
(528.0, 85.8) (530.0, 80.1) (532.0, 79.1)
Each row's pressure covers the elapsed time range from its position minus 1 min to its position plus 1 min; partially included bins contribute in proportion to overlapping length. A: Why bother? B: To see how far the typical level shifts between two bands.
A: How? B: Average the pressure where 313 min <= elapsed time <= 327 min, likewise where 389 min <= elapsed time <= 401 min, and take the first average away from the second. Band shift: 4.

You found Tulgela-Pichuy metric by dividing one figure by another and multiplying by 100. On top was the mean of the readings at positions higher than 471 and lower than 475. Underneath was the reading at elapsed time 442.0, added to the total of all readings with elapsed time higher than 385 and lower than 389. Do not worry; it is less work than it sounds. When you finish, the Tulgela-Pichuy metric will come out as 34.9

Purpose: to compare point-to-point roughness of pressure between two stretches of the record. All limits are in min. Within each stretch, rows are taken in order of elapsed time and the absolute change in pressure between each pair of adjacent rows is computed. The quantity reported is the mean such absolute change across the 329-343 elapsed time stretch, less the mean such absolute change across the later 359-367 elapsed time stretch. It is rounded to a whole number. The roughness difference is -4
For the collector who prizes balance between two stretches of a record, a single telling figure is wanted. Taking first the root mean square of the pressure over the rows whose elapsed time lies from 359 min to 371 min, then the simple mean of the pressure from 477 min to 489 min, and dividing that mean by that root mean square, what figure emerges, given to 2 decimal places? 1.06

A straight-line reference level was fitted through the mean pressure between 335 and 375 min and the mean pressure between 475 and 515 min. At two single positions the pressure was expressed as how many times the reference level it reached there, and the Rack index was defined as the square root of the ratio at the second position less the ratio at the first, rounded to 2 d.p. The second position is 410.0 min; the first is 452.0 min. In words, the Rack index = 0.17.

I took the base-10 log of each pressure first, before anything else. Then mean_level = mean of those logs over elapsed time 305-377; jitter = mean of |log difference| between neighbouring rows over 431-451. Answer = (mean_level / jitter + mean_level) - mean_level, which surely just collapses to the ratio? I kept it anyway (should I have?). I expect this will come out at 96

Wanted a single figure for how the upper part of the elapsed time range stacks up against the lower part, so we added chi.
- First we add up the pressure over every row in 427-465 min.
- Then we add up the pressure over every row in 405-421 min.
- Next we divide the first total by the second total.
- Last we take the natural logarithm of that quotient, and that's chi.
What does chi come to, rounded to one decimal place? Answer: 0.9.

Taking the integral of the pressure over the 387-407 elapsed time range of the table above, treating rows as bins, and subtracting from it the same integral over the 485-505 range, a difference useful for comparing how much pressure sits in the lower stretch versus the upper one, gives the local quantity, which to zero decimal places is 20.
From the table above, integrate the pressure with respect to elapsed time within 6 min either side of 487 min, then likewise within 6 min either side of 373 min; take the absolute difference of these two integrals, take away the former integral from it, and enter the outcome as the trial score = -1099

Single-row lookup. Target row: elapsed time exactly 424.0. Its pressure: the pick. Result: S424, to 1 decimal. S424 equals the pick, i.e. 95.2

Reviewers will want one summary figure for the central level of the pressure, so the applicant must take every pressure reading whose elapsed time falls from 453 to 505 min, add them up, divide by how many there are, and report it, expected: 90.8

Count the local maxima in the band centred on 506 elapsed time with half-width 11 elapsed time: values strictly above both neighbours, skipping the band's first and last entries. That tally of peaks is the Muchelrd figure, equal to 2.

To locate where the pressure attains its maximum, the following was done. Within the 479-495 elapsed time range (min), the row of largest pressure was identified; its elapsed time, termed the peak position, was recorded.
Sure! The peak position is 486.0 min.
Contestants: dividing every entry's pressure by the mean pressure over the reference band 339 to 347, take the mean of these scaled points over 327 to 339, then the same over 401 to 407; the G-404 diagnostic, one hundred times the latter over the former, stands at 102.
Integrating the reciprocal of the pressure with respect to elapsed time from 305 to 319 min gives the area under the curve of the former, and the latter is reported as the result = 0.165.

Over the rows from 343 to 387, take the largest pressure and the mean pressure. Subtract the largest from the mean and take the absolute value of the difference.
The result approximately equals 8.5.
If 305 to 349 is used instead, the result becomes 8.1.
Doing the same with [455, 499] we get 10.0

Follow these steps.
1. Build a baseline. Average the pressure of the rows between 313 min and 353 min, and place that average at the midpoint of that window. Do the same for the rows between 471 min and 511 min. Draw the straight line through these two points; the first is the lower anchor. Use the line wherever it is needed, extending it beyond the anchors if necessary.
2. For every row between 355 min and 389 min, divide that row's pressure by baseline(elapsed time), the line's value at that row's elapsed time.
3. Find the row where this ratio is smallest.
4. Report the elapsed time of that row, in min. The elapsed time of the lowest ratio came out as 362.0 min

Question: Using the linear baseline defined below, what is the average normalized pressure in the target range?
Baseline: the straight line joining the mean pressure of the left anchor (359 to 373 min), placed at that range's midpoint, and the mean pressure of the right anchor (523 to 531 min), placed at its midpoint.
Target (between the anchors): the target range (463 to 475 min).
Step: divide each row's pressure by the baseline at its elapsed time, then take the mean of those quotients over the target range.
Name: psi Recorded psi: 1.07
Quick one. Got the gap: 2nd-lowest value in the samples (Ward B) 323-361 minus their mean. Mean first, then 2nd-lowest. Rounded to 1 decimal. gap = -3.9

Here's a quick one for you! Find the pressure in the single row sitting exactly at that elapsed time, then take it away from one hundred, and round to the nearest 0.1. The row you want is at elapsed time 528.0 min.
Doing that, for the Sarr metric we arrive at 14.2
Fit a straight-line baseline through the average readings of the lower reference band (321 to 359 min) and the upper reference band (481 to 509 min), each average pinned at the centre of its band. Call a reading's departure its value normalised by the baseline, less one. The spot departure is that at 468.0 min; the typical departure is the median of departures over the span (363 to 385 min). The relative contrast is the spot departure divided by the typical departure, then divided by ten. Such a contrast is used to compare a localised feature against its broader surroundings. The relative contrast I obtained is -0.23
